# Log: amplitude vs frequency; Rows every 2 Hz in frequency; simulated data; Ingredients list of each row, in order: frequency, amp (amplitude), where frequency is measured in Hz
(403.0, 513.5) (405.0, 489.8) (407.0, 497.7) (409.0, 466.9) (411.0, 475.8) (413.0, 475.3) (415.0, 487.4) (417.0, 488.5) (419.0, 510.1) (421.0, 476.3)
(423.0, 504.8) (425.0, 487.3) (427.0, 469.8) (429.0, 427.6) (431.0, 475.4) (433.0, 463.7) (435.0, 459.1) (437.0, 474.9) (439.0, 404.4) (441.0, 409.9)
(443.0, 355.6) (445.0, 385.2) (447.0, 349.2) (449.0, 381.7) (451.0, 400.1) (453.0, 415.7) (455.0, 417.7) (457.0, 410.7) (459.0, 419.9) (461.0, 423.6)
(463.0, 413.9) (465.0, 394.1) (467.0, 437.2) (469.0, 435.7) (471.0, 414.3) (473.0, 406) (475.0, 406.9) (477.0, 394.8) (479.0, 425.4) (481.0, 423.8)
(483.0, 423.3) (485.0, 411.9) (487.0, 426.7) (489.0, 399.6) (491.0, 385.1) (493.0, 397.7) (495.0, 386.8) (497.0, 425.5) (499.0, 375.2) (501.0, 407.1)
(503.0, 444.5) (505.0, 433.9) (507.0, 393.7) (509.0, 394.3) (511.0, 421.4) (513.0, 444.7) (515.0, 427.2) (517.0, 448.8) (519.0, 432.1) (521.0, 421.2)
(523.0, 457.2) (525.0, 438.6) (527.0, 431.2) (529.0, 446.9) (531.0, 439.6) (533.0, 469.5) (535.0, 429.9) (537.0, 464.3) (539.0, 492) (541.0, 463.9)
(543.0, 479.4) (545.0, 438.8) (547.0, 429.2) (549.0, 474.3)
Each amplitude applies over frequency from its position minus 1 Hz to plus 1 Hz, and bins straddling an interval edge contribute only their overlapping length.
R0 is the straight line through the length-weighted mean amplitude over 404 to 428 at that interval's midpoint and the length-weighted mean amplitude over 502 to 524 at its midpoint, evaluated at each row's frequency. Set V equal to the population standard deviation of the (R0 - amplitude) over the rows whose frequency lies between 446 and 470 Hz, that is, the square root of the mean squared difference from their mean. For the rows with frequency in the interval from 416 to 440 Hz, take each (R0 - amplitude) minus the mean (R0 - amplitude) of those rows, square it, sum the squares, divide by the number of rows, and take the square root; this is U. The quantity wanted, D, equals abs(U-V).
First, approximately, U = 26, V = 26.6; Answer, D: 0.6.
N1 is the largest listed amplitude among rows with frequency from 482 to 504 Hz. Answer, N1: 444.5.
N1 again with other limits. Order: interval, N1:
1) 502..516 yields 444.7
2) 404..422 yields 510.1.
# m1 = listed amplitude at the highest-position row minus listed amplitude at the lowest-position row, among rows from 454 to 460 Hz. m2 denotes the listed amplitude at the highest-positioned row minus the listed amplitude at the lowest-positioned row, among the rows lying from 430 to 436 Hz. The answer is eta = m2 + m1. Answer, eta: -14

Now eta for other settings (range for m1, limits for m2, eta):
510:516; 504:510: -34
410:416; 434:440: -43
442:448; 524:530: 2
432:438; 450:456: 29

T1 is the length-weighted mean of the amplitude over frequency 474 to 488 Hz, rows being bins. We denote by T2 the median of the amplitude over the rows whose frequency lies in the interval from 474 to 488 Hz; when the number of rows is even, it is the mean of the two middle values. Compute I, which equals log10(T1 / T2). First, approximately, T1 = 416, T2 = 423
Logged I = -0.007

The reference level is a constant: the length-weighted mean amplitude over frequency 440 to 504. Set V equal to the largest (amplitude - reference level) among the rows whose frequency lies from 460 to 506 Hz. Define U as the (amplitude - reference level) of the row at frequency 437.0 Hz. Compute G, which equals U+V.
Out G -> 107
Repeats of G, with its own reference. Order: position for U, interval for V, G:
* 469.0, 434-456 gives 98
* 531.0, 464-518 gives 76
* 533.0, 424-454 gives 144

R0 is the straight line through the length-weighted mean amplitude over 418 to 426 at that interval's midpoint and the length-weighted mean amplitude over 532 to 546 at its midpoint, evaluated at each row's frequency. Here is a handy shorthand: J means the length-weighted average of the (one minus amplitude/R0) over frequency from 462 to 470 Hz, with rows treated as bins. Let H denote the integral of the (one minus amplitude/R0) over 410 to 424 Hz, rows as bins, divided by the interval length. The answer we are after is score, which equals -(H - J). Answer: 0.11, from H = 0.015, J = 0.13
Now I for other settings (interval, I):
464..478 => 0.006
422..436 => 0.000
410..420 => 0.000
